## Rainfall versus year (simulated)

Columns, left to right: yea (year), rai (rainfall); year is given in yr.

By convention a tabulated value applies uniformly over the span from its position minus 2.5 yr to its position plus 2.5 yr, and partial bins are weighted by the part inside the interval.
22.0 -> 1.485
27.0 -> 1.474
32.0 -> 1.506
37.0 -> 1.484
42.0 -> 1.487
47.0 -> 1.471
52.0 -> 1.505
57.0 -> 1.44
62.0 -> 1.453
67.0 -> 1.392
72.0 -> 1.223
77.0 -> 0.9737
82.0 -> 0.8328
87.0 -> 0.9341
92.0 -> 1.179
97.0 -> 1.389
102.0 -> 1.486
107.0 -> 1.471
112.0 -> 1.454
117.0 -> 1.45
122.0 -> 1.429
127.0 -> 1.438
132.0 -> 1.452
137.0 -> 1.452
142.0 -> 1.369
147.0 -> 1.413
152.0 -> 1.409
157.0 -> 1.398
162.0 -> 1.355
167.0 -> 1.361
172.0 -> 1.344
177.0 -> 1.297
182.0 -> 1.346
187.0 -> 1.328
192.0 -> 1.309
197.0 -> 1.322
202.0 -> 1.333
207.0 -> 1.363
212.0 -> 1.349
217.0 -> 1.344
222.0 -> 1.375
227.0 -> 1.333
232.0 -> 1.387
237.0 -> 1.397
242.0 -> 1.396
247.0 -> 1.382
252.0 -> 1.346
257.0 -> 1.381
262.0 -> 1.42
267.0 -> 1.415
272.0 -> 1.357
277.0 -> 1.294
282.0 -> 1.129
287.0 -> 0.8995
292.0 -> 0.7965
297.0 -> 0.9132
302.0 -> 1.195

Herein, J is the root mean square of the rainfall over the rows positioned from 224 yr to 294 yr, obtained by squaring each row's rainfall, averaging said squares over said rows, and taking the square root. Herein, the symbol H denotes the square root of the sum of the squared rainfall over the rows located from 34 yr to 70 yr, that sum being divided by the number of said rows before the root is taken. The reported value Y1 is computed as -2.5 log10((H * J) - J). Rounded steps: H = 1.46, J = 1.295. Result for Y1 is 0.56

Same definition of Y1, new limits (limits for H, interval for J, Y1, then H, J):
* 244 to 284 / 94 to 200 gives 0.80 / 1.34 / 1.395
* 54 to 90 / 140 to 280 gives 1.40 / 1.20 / 1.362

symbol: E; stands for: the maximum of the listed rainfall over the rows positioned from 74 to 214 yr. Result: 1.486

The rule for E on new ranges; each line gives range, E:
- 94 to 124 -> 1.486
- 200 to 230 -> 1.375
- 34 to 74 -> 1.505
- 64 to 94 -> 1.392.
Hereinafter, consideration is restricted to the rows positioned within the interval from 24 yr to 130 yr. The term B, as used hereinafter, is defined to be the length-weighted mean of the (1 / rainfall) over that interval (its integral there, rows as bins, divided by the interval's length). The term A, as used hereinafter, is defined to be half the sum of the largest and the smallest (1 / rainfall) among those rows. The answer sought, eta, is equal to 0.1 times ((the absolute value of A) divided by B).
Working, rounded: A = 0.93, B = 0.758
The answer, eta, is 0.123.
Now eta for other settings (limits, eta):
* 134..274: 0.100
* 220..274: 0.100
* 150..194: 0.100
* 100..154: 0.101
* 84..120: 0.113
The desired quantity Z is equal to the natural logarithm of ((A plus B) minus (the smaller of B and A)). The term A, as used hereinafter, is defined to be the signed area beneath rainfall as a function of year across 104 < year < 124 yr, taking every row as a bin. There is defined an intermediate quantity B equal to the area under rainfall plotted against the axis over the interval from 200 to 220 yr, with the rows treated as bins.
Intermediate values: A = 29.0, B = 27.0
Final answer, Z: 3.37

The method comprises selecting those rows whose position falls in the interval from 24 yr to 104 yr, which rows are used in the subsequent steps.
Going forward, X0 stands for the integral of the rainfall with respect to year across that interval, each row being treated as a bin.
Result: 106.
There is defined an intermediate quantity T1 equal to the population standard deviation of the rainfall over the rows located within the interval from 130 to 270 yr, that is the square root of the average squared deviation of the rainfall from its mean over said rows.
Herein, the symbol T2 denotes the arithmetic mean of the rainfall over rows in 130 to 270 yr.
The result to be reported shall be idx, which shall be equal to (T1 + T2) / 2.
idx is 0.70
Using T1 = 0.039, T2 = 1.37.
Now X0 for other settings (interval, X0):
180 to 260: 108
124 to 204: 110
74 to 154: 106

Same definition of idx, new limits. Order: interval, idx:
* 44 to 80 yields 0.76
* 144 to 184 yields 0.70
